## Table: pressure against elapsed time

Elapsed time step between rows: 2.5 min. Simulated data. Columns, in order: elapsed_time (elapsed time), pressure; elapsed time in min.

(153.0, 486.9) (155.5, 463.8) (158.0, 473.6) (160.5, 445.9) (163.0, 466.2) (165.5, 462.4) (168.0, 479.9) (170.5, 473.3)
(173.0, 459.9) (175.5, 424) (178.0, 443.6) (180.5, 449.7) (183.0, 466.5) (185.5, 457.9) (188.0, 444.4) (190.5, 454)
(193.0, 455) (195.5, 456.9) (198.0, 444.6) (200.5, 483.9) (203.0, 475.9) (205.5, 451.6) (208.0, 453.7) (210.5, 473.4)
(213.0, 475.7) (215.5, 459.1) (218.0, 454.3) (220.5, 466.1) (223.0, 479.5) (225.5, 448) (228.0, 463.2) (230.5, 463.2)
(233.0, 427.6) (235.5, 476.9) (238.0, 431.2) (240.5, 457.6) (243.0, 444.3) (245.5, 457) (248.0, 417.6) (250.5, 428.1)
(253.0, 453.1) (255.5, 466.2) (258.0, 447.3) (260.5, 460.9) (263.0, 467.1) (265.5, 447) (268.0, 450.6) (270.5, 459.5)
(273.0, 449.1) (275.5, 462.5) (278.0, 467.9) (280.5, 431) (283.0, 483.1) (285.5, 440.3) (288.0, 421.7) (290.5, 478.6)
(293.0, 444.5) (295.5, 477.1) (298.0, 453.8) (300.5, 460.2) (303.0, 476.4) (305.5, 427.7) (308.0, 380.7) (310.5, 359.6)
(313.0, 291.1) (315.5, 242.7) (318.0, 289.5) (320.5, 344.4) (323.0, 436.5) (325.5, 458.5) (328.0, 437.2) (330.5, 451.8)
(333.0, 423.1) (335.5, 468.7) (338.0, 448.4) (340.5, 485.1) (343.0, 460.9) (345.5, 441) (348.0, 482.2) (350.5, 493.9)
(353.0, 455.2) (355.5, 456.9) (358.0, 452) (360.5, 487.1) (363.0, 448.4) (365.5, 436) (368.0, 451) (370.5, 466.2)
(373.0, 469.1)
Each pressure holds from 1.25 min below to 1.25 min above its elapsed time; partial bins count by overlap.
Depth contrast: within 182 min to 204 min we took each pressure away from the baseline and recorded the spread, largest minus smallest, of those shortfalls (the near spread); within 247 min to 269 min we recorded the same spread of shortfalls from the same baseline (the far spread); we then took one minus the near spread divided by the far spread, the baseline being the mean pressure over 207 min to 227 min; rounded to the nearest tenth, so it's 0.2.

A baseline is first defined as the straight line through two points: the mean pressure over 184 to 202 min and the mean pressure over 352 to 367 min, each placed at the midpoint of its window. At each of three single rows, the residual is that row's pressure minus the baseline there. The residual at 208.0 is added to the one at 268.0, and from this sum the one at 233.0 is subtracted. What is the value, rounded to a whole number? 20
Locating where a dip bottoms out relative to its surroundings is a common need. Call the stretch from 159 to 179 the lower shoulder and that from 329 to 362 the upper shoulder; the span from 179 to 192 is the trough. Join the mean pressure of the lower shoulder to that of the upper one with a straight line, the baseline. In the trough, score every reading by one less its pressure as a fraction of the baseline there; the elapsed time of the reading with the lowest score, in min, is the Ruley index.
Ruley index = 183.0 min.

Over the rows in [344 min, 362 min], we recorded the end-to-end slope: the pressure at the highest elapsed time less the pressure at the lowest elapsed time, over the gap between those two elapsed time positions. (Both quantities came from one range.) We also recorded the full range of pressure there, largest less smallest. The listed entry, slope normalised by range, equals 0.06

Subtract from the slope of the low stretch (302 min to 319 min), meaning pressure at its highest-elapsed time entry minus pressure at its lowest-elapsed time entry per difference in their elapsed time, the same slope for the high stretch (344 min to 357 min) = -14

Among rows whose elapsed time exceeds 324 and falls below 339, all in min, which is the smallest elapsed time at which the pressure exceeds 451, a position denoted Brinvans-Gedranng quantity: 325.5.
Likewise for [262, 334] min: 263.0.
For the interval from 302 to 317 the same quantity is 303.0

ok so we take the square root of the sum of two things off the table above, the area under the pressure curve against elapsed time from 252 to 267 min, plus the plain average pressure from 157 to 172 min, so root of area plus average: 85.6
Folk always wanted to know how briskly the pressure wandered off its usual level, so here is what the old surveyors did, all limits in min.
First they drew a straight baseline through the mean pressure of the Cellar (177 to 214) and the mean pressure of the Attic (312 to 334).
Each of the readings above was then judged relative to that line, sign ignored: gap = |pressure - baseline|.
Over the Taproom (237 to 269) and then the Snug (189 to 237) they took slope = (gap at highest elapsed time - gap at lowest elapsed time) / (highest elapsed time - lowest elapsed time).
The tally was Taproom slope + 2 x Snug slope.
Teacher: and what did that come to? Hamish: 2.9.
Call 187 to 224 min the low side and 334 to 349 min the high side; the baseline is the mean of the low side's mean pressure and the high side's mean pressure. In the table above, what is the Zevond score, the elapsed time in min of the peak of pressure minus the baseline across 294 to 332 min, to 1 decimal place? 295.5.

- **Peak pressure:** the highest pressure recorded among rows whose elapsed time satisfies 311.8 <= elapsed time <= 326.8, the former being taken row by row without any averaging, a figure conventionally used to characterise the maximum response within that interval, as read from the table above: 458.5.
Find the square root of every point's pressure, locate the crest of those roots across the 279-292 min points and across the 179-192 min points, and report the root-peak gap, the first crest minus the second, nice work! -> 0.38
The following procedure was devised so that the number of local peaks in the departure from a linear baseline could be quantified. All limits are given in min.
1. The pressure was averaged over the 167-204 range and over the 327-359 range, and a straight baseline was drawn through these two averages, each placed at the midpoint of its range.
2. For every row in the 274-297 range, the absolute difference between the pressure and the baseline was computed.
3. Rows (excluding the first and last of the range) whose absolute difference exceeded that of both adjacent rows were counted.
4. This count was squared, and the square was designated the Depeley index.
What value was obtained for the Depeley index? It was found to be 4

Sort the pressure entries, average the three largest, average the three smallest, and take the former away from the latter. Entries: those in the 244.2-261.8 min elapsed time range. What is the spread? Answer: -30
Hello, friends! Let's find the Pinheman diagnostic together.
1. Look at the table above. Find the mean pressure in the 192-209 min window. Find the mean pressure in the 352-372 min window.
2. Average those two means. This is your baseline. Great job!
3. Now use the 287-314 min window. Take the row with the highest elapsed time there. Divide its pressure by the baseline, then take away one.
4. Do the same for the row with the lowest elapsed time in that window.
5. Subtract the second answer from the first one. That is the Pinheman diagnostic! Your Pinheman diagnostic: -0.28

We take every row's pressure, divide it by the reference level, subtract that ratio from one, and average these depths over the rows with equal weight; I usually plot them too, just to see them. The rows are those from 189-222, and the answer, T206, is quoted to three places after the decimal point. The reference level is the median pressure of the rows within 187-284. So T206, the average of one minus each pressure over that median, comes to -0.011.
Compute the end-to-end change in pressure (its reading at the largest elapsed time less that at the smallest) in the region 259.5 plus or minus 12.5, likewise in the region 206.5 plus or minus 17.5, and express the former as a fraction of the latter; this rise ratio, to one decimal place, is 1.6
